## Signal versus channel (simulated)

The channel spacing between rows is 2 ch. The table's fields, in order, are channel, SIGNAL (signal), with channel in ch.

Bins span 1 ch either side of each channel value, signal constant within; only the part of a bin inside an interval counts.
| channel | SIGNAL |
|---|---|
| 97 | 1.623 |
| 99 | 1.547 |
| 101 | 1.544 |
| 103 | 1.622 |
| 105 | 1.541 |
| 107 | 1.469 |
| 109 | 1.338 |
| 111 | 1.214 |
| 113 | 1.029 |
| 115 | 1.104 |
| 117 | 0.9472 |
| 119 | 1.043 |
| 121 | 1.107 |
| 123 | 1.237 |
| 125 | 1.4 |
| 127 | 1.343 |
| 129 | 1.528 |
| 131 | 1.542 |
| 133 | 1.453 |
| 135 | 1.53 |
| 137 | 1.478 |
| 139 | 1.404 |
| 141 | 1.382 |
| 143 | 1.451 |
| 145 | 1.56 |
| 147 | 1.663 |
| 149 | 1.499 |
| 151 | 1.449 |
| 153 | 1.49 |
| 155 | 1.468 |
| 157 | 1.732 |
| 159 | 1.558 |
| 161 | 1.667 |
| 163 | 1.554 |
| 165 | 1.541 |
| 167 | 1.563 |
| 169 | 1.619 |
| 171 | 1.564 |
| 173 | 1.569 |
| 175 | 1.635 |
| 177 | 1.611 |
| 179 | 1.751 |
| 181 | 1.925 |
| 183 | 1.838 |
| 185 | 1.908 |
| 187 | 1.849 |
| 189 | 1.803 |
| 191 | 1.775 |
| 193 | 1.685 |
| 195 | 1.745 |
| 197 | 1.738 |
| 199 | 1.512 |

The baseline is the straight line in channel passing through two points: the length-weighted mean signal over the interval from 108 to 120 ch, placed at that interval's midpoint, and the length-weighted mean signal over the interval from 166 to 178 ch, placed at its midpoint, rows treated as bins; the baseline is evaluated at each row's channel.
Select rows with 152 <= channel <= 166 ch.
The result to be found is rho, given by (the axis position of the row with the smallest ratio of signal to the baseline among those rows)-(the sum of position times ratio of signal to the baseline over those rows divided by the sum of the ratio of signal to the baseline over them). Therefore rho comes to 6.0 ch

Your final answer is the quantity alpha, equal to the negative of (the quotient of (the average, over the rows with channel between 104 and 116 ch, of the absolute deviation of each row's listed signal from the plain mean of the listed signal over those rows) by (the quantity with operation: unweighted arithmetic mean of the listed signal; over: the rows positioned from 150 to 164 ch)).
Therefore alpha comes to -0.107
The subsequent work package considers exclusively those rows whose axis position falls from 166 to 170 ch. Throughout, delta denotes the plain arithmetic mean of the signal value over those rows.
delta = 1.591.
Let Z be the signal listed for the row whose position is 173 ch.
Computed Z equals 1.569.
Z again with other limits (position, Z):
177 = 1.611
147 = 1.663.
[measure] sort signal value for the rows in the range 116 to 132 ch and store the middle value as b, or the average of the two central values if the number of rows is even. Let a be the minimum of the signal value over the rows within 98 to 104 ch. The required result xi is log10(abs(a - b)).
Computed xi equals -0.6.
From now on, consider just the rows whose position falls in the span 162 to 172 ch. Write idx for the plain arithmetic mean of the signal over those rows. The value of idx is 1.57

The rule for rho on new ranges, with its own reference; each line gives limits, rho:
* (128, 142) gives 6.2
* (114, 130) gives -5.5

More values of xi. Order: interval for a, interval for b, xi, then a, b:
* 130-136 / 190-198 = -0.5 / 1.453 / 1.74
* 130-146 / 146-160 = -0.9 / 1.382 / 1.50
